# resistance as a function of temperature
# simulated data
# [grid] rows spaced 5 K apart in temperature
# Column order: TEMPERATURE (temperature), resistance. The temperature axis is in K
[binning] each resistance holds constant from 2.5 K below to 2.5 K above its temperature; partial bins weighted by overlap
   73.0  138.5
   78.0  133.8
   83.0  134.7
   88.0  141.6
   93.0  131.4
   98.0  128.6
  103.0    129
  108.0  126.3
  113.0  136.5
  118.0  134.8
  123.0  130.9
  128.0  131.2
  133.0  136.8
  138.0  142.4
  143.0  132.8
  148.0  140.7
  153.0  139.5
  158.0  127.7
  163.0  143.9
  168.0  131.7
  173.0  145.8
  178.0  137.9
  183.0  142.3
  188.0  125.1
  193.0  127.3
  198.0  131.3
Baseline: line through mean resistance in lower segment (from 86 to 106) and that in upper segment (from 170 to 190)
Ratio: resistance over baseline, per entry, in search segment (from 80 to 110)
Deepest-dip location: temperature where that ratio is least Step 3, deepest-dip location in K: 108.0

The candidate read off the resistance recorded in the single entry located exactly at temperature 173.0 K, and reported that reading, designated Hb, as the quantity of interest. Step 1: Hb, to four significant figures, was 145.8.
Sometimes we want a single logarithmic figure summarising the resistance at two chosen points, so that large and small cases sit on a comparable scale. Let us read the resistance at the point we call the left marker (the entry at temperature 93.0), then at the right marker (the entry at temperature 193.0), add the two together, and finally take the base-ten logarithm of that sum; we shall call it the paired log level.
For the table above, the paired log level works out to 2.41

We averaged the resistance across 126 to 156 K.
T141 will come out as 137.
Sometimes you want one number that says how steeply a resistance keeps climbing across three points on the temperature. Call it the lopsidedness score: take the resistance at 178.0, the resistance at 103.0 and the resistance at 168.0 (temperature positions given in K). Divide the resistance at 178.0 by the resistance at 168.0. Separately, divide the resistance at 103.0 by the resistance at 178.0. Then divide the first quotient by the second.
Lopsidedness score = 1.12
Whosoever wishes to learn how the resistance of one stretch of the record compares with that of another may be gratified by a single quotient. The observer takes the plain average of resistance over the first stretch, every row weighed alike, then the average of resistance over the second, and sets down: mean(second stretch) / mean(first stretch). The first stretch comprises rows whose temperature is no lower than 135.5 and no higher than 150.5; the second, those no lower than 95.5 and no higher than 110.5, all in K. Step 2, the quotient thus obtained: 0.923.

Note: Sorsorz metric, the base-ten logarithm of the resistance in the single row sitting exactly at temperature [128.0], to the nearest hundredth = 2.12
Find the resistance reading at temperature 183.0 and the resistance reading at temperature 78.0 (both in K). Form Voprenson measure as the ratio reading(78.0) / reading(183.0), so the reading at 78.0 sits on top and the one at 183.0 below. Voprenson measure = 0.94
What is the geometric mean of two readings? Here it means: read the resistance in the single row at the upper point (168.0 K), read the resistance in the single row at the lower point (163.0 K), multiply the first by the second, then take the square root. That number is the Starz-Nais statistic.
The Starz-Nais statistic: 138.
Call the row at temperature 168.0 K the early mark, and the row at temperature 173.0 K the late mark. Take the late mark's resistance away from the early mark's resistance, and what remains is -14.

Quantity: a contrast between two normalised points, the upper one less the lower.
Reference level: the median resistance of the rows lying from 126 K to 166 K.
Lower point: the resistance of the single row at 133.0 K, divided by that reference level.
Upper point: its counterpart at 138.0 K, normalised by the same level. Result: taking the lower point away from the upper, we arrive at 0.041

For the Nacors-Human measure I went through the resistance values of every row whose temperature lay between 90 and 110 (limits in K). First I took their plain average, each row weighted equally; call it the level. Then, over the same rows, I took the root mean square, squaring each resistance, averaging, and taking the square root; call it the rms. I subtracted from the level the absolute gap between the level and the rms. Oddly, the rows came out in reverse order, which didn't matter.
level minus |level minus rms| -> 129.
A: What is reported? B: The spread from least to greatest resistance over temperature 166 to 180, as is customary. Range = 14.1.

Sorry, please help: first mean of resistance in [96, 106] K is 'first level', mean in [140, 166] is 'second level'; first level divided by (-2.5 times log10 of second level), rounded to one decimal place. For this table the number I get -24.1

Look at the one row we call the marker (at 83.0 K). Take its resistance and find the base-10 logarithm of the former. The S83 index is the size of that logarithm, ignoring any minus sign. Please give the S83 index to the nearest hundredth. 2.13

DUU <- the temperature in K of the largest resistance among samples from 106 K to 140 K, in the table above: 138.0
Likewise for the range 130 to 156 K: 138.0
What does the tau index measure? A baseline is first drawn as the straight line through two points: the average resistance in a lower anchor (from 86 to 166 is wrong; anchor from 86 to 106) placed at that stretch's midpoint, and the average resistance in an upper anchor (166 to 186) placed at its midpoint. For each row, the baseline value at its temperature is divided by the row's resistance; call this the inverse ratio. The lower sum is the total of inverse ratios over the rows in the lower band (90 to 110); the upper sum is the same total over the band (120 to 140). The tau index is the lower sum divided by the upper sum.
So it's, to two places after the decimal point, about 1.03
